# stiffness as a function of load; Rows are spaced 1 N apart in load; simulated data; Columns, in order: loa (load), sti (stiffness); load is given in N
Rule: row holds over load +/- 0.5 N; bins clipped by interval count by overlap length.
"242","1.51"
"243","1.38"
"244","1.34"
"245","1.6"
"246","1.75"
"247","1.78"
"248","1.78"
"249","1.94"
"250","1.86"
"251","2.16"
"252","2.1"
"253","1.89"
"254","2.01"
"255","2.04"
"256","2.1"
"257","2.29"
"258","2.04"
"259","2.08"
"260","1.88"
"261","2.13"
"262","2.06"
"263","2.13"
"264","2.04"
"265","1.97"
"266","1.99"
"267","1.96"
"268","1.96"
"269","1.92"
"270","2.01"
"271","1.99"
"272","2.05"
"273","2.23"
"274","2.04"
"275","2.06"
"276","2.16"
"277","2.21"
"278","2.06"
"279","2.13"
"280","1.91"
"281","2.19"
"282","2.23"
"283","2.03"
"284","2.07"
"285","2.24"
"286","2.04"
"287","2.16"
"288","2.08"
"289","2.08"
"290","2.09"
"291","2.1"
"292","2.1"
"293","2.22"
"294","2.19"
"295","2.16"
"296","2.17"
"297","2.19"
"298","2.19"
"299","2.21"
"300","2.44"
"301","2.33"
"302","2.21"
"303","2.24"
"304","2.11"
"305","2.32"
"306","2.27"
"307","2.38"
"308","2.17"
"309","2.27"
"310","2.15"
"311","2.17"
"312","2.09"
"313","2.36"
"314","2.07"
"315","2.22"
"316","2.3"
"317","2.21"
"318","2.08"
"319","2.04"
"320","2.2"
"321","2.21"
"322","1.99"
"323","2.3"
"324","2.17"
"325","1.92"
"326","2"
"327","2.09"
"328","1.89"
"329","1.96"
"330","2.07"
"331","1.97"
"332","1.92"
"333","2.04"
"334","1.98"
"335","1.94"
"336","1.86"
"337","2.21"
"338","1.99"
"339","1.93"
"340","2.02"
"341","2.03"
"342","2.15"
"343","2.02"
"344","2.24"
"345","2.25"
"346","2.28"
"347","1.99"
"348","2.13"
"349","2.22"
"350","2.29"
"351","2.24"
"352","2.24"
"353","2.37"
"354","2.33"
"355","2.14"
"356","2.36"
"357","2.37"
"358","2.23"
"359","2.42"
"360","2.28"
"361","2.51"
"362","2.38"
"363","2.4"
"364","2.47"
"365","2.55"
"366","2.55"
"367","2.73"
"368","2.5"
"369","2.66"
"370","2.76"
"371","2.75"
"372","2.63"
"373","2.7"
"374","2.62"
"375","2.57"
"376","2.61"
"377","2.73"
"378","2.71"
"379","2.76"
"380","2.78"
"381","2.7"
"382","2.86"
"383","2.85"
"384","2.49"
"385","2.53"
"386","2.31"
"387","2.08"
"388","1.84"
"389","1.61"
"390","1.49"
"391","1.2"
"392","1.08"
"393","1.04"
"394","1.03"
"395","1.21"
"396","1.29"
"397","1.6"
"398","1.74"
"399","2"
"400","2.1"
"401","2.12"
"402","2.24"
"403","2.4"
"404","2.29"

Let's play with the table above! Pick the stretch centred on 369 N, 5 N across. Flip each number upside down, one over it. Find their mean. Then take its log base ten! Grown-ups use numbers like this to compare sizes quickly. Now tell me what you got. -0.43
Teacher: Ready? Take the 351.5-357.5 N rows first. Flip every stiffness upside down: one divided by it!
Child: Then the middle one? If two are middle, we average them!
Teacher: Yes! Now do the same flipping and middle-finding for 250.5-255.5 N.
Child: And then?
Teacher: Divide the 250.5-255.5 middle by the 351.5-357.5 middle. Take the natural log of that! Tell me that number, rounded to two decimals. 0.14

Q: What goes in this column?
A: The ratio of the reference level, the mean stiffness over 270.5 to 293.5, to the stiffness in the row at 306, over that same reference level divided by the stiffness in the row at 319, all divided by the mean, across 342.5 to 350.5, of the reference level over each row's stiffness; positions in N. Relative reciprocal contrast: 0.93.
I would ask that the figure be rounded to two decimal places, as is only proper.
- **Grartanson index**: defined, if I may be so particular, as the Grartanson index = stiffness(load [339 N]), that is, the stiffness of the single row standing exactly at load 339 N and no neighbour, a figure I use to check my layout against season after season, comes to 1.93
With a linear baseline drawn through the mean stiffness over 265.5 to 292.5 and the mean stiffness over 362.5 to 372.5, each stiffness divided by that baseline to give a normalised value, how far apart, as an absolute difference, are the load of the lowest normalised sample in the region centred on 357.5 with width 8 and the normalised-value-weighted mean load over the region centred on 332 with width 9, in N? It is 23.0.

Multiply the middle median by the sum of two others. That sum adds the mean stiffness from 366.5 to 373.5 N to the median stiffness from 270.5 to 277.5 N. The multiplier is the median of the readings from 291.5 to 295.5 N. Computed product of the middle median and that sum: 10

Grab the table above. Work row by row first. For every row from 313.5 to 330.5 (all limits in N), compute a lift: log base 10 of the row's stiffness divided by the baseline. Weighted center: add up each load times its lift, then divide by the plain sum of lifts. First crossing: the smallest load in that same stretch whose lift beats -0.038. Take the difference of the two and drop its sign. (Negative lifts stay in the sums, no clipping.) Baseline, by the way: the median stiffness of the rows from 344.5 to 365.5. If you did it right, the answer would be 8.8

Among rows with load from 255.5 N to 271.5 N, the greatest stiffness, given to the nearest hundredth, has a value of 2.29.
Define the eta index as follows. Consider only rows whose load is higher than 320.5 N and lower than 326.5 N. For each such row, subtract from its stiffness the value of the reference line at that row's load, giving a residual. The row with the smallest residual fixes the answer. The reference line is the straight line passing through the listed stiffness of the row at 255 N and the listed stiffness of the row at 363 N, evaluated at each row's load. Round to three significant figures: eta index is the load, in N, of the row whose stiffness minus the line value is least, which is 325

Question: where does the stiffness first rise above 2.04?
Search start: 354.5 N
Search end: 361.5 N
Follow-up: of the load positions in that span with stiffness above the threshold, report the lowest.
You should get 355 N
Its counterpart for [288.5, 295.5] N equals 289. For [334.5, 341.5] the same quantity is 337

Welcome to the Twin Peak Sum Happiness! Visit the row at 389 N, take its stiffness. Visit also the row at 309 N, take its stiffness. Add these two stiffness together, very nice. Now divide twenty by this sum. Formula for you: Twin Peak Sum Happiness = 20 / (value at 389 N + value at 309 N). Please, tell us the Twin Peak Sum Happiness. 5.15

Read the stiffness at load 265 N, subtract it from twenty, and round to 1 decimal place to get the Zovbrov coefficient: 18.0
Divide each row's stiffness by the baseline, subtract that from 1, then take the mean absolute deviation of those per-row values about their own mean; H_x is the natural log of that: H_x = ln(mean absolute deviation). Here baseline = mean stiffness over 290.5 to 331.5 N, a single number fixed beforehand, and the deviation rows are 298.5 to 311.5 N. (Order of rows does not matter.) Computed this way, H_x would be -3.3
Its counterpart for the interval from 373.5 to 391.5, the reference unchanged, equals -1.7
